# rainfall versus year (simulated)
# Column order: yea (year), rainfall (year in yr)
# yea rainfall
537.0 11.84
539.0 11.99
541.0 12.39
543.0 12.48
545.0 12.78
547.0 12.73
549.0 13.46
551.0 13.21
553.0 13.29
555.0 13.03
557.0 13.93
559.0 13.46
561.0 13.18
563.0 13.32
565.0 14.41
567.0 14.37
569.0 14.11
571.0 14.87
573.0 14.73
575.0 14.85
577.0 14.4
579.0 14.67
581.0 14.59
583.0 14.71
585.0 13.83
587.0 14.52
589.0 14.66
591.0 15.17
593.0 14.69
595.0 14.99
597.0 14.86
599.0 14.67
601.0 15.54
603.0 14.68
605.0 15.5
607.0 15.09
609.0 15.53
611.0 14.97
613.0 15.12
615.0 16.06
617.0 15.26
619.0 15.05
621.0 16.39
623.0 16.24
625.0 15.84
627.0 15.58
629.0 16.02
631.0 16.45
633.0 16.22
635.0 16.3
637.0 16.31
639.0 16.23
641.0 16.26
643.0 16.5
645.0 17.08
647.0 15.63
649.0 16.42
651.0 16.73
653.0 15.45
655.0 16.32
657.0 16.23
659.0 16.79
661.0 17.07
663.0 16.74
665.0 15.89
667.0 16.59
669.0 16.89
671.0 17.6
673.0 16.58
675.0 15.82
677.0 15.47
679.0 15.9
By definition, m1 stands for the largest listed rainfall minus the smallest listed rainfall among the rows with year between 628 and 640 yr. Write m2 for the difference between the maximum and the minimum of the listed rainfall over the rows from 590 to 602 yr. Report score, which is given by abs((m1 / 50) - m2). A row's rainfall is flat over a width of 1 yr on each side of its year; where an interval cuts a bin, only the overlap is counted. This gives 0.86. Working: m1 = 0.43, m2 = 0.87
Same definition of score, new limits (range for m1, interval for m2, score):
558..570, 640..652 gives 1.43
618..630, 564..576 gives 0.73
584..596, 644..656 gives 1.60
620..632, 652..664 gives 1.60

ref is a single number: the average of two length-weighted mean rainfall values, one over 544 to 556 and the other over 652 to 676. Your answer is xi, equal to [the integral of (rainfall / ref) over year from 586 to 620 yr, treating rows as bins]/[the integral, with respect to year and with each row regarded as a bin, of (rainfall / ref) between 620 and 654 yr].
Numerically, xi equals 0.93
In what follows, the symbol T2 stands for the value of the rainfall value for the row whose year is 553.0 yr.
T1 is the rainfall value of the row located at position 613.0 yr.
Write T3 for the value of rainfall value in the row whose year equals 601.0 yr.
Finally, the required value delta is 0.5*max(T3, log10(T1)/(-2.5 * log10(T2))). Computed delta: 7.8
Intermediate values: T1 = 15.12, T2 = 13.29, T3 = 15.54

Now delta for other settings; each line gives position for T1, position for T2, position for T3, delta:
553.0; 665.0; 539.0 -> 6.0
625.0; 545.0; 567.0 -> 7.2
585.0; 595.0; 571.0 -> 7.4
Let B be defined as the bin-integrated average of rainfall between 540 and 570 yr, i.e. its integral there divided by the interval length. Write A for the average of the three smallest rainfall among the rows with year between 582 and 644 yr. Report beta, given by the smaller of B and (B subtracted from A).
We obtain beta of 1.0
